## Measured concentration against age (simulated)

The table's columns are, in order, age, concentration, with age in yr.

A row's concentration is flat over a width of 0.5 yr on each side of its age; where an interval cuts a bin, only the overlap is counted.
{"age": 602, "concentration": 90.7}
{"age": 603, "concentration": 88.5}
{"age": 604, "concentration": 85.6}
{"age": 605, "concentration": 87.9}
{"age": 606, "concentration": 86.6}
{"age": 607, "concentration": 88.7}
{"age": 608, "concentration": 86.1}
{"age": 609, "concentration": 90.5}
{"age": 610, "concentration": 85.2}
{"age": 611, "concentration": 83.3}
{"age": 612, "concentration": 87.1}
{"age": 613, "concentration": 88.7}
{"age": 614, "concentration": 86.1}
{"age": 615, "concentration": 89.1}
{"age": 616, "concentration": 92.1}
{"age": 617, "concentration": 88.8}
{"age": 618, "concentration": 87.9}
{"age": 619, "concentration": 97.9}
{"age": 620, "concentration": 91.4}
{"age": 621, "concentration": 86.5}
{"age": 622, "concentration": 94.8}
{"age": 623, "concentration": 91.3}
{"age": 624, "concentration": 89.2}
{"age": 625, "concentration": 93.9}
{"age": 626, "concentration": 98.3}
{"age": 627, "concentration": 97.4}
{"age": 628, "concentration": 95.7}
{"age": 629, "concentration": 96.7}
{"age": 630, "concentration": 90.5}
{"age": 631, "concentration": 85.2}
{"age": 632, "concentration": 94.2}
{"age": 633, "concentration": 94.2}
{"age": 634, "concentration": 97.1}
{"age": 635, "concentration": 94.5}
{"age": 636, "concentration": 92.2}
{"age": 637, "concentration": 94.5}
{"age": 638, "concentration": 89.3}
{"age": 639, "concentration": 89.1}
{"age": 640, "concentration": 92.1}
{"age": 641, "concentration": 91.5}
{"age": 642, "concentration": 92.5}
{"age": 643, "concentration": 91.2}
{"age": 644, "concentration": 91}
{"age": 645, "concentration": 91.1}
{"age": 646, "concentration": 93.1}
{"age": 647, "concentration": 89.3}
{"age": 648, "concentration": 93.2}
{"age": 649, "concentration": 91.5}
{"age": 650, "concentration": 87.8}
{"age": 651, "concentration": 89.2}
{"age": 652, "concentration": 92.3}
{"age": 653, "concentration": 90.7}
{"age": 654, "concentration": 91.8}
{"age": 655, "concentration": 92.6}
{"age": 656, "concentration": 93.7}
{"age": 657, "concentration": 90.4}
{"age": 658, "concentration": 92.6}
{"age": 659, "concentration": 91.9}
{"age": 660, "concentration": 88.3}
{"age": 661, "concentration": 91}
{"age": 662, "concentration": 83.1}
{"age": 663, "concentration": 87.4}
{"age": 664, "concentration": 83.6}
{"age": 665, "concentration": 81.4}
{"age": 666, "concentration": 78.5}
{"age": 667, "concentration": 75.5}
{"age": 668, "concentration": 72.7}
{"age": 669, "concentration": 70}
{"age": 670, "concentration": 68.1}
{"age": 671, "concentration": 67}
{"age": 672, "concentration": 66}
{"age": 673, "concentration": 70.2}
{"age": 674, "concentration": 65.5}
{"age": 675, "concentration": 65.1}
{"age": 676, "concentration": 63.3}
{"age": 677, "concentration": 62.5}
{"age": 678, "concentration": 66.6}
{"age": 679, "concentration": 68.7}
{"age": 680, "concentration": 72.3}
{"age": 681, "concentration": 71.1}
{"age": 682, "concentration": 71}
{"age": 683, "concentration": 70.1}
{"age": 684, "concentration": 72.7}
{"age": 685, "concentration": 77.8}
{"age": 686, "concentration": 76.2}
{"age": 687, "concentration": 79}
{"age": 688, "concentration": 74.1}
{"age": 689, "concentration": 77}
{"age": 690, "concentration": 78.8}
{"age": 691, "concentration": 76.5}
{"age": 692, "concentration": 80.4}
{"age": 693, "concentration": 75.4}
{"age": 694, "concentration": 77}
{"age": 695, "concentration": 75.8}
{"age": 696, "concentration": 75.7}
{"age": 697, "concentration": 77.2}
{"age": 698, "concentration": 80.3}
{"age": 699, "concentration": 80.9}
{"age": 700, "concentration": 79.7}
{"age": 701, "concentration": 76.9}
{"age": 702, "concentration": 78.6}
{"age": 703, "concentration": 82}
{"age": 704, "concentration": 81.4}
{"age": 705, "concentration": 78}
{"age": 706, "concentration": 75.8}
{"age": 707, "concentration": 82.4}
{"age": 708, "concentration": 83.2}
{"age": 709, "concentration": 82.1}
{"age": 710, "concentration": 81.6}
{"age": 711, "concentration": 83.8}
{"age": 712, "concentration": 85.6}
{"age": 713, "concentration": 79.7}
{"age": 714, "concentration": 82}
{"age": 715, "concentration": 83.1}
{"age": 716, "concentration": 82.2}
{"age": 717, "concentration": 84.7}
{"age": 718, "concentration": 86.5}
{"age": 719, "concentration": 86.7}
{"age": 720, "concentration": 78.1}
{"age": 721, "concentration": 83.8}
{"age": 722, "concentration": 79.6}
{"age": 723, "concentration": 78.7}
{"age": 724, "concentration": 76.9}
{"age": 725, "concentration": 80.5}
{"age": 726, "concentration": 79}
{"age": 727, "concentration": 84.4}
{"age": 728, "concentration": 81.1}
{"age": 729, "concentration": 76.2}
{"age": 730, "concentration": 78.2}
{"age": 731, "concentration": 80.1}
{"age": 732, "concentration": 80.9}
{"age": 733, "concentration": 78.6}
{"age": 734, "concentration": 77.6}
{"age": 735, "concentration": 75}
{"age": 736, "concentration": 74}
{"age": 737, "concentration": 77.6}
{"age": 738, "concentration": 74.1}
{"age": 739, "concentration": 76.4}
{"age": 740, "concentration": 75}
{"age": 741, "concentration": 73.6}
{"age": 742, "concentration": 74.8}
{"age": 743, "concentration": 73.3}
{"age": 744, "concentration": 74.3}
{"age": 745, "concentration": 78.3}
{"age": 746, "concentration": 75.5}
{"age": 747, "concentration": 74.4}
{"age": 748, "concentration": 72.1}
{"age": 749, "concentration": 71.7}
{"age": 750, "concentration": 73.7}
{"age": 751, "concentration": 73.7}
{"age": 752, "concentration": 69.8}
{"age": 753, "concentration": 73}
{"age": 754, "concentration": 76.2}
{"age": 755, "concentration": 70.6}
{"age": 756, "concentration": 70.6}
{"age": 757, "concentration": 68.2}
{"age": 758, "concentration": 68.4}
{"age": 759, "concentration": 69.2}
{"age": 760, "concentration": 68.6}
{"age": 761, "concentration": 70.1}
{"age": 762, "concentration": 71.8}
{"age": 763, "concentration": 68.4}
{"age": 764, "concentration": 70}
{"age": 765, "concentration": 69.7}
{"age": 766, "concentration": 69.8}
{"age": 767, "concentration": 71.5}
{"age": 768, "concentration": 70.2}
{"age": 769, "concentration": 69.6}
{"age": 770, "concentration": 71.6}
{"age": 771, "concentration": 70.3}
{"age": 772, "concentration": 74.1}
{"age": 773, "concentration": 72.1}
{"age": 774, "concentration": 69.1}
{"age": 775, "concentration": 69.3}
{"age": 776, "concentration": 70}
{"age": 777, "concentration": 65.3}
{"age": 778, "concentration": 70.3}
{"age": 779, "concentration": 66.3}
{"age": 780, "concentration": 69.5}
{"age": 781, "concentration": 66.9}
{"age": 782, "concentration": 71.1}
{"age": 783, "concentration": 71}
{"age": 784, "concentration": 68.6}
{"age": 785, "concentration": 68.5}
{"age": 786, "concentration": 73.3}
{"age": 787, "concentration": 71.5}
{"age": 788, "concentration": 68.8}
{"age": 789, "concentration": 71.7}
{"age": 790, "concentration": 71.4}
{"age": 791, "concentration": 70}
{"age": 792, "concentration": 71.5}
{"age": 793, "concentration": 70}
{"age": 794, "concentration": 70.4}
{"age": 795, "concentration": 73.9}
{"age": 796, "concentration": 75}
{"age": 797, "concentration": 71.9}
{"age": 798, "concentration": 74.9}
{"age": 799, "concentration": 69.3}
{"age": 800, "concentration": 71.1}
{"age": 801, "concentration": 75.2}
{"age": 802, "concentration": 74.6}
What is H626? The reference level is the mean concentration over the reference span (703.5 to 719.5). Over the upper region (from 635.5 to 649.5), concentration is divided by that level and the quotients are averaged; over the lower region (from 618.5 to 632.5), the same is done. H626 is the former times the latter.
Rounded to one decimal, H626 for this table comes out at 1.3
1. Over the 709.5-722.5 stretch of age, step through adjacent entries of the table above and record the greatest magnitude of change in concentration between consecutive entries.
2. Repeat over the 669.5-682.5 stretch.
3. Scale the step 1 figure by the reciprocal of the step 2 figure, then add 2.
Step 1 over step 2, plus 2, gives 3.83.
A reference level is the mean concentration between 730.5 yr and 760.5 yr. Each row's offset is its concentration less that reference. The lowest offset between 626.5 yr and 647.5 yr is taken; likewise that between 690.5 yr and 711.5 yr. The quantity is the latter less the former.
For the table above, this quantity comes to -10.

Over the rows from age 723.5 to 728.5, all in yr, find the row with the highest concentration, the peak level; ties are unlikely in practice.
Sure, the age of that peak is 727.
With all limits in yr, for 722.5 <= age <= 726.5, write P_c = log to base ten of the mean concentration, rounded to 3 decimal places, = 1.896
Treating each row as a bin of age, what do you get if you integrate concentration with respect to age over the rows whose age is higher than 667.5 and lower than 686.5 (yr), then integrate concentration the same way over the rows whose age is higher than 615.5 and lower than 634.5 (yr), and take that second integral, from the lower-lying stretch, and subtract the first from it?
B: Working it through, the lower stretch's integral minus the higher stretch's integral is 446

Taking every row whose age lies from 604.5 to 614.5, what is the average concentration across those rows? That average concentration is 87.0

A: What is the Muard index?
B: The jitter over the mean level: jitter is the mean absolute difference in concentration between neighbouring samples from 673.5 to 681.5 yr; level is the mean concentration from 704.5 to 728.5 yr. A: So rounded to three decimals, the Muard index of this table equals 0.024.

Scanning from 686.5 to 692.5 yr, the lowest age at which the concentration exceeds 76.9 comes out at 687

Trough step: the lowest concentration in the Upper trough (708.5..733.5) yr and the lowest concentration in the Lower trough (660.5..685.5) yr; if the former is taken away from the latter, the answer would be -14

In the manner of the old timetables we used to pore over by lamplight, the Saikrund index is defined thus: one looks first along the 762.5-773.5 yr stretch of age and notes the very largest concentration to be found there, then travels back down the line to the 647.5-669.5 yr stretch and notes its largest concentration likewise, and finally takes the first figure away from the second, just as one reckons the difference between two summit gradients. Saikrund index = 20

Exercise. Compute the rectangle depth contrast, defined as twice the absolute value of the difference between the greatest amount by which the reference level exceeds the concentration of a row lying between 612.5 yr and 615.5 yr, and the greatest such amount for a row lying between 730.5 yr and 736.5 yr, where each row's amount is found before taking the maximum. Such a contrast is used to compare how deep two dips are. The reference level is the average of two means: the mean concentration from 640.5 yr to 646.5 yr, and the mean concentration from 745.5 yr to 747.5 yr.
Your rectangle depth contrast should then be 24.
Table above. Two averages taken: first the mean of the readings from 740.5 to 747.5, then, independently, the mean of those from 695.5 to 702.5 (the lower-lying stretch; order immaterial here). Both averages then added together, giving 153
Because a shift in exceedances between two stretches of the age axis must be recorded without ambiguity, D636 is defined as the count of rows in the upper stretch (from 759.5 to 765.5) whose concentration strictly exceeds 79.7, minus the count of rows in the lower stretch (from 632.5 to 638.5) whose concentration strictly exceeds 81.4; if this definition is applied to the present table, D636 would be -6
